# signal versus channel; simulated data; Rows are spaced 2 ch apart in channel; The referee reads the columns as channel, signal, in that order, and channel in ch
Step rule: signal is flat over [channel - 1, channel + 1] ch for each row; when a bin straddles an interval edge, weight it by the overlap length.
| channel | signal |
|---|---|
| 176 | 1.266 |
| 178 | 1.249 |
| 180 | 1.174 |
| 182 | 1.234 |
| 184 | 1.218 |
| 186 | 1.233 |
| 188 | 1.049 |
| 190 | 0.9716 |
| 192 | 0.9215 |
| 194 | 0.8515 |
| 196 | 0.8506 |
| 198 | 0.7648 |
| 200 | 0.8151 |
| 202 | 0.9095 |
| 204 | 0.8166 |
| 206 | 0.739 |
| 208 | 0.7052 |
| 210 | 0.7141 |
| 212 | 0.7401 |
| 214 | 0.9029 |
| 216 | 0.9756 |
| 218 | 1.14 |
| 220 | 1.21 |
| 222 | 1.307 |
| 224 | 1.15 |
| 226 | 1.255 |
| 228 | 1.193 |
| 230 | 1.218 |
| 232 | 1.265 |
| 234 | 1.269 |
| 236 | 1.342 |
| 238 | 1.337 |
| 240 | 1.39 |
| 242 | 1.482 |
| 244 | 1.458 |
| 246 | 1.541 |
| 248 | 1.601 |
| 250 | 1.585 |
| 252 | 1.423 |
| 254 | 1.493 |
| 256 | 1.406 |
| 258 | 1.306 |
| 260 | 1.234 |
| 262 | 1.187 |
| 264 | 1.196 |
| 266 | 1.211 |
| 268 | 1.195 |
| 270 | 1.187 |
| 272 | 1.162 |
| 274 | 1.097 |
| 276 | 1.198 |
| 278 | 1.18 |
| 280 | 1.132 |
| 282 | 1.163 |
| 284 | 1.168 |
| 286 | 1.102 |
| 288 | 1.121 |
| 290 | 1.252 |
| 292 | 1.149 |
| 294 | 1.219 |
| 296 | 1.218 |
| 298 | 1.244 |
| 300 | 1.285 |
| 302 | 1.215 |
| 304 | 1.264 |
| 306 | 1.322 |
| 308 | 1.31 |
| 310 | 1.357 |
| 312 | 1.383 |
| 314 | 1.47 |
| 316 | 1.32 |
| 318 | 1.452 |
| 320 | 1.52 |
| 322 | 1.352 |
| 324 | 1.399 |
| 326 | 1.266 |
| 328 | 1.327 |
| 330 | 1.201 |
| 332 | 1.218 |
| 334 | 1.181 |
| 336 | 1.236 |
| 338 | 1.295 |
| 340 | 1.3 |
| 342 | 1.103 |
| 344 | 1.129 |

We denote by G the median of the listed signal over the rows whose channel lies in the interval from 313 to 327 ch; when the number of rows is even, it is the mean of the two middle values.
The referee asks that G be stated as 1.4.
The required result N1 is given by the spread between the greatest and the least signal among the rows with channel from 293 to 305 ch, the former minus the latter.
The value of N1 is 0.07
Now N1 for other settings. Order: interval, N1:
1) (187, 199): 0.28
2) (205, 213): 0.03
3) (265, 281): 0.11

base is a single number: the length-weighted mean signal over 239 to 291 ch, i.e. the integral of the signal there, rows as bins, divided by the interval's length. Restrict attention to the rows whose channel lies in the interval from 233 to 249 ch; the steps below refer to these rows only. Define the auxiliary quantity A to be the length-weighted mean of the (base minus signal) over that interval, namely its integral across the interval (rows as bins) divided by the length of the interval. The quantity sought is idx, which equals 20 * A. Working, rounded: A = -0.14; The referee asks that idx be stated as -2.8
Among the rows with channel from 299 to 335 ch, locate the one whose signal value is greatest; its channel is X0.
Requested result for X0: 320 ch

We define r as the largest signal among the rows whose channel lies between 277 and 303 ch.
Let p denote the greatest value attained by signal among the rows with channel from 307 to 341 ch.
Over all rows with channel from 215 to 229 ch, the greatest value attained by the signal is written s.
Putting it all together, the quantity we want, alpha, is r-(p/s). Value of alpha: 0.12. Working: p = 1.52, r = 1.285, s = 1.307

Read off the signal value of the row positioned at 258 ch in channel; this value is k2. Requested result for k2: 1.306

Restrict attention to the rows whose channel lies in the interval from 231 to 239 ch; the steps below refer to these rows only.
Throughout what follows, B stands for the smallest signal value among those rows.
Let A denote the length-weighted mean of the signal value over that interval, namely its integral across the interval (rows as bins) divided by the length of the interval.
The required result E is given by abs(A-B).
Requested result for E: 0.04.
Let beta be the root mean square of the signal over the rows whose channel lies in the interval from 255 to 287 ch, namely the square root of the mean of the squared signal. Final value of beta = 1.2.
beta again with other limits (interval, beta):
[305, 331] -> 1.4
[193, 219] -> 0.8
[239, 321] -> 1.3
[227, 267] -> 1.4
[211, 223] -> 1.1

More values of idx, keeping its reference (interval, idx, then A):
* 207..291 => 1.4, 0.07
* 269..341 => 0.6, 0.03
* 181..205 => 6.4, 0.32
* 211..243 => 1.8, 0.09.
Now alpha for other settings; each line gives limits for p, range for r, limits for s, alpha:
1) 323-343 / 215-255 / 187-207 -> 0.27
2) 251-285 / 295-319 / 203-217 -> -0.06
